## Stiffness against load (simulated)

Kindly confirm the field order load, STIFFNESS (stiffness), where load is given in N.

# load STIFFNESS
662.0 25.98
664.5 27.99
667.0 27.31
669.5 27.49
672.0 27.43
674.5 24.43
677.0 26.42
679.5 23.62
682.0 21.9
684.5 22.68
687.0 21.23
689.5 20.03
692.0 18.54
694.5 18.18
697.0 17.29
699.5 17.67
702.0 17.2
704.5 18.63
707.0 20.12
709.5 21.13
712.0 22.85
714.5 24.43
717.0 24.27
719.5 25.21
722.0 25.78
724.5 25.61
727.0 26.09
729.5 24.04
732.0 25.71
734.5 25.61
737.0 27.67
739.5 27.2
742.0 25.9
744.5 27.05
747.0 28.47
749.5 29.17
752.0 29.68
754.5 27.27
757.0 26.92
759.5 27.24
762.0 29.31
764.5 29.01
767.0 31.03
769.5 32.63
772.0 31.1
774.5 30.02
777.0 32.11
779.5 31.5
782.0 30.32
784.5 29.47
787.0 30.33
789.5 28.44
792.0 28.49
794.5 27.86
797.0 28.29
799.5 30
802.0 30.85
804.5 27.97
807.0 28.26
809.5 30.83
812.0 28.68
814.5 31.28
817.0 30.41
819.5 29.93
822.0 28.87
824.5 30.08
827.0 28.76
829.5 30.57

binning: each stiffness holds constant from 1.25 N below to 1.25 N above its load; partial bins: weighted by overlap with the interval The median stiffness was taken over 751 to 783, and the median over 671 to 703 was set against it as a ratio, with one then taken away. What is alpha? -0.29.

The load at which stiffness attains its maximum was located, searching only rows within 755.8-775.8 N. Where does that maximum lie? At 769.5 N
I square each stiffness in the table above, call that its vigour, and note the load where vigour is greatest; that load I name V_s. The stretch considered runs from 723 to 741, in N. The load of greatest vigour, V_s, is 737.0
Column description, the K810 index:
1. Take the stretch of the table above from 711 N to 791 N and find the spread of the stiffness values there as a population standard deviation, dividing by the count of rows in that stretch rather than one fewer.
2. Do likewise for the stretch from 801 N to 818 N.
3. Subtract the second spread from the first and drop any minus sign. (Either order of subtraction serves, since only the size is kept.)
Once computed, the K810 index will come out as 1.2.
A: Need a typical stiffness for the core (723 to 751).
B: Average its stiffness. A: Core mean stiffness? 27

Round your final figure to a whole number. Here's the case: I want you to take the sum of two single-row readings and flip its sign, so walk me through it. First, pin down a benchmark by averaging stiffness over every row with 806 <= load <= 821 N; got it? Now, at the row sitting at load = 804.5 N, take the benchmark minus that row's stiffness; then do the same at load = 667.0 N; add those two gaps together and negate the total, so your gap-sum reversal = -5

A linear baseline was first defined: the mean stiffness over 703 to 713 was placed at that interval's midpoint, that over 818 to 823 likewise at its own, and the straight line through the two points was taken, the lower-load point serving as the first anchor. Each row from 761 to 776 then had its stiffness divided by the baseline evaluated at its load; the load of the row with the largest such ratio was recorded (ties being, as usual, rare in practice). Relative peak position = 769.5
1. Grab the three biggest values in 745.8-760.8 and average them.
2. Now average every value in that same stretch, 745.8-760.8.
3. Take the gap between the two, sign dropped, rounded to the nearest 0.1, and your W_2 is 1.0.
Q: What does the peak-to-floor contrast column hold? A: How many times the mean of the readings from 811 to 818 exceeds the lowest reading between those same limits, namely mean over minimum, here 1.05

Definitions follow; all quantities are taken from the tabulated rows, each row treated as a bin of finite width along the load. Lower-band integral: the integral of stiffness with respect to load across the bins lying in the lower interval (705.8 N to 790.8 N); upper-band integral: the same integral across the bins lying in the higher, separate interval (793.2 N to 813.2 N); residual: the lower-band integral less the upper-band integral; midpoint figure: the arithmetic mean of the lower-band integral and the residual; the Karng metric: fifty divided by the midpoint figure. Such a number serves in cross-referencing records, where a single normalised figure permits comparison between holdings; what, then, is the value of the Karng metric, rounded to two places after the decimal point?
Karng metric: 0.02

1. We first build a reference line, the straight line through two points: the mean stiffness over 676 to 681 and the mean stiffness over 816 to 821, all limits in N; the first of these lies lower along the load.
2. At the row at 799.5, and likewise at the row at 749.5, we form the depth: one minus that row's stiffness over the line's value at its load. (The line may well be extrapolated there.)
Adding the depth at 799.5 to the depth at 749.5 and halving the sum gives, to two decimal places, -0.04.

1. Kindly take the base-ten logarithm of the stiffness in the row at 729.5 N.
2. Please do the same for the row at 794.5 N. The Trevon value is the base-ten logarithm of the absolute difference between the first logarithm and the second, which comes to -1.19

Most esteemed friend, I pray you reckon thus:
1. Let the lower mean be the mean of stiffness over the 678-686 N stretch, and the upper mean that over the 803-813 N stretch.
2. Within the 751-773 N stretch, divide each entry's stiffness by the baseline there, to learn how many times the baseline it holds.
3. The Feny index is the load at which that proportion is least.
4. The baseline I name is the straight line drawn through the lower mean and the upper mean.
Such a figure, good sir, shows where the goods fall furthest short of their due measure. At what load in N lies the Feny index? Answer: 757.0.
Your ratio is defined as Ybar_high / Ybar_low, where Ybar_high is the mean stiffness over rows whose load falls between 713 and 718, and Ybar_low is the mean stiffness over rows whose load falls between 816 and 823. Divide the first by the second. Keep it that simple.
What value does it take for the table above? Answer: 0.82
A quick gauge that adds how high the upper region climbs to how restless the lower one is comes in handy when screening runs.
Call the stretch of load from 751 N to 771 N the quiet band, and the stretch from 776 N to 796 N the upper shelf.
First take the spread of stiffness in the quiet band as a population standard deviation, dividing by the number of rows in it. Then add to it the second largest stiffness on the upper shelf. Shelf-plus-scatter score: 33.4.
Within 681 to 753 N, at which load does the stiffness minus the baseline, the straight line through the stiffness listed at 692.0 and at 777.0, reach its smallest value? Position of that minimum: 702.0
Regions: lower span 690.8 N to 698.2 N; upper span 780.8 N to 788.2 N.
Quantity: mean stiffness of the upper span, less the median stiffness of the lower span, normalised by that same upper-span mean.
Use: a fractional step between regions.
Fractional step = 0.39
